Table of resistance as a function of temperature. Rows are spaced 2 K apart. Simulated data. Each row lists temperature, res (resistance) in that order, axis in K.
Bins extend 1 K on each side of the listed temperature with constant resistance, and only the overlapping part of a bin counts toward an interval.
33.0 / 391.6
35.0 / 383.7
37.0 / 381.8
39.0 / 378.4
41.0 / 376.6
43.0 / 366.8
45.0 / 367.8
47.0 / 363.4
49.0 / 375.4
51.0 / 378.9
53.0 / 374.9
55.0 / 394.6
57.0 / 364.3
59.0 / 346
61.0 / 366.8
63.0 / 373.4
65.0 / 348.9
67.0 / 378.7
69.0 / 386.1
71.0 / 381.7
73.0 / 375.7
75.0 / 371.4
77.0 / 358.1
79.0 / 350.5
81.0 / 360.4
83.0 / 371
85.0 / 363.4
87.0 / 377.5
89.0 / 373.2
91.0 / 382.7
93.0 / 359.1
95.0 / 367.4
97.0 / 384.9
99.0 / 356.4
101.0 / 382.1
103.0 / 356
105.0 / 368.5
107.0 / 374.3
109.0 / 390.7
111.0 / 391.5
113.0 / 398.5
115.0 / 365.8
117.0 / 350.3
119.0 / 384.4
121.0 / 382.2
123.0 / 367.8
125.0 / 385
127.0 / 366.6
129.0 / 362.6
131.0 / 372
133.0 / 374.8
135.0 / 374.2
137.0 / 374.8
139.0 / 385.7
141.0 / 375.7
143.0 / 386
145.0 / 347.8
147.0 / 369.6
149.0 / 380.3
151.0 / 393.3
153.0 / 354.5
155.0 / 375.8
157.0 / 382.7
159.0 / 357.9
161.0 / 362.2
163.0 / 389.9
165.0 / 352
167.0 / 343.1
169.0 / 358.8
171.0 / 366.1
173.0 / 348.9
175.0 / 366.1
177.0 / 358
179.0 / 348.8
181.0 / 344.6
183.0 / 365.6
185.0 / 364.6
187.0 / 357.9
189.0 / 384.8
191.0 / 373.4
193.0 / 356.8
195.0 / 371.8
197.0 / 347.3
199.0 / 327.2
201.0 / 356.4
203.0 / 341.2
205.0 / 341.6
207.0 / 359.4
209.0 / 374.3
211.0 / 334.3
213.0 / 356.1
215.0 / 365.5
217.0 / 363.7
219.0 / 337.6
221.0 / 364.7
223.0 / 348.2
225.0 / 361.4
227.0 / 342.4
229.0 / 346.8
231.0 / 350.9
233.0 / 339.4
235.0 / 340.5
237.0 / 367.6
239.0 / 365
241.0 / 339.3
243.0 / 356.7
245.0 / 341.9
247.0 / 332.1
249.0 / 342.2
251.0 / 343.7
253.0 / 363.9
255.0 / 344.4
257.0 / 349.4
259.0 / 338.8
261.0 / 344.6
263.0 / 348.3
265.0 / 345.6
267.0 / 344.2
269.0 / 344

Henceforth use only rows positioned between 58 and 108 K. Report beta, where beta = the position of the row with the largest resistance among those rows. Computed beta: 69.0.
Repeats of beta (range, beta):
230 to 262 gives 237.0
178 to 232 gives 189.0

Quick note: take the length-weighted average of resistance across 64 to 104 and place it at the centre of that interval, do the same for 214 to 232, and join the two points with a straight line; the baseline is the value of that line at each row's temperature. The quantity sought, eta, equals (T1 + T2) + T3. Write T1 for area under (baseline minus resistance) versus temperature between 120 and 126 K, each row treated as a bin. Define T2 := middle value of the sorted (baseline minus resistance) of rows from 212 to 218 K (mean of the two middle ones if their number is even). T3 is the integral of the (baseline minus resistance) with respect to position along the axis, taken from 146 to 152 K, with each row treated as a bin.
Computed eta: -206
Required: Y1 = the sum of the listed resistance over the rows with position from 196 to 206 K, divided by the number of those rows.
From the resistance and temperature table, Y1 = 343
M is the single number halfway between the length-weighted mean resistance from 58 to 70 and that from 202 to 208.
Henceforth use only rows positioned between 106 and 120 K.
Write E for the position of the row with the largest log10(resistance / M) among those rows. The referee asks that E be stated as 113.0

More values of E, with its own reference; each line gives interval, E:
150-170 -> 151.0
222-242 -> 237.0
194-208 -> 195.0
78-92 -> 91.0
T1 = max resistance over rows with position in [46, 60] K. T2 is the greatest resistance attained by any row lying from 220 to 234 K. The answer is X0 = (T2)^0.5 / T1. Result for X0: 0.0484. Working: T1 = 394.6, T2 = 364.7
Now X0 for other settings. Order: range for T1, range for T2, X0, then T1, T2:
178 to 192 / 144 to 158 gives 0.0515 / 384.8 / 393.3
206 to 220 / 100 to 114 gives 0.0533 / 374.3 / 398.5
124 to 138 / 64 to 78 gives 0.0510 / 385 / 386.1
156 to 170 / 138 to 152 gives 0.0509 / 389.9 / 393.3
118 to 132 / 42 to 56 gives 0.0516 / 385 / 394.6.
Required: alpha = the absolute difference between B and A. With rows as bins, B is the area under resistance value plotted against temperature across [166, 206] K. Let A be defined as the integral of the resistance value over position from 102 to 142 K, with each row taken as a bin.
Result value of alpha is 757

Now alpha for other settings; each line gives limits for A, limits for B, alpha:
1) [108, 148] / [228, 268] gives 1121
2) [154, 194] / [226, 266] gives 629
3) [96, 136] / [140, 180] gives 342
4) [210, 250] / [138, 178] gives 716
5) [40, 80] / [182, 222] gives 512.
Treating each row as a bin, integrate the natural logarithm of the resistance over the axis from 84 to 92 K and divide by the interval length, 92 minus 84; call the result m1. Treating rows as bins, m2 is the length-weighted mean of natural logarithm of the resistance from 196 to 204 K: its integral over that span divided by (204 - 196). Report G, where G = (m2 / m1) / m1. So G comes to 0.166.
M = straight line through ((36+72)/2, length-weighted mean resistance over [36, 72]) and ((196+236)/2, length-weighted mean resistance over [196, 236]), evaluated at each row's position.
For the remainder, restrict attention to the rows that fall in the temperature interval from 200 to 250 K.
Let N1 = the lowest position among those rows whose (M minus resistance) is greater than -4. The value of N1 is 203.0 K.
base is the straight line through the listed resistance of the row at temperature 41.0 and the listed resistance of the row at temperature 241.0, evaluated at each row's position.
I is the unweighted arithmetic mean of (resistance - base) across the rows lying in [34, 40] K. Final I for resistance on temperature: 4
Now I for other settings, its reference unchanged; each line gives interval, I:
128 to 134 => 10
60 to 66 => -9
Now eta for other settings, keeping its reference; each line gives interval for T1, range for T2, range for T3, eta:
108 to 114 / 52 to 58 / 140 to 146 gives -210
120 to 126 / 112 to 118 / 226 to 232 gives -45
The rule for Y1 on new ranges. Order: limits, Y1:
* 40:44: 372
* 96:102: 374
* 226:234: 345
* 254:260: 344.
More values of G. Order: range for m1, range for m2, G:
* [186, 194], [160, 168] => 0.169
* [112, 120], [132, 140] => 0.169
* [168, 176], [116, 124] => 0.171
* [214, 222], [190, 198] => 0.170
